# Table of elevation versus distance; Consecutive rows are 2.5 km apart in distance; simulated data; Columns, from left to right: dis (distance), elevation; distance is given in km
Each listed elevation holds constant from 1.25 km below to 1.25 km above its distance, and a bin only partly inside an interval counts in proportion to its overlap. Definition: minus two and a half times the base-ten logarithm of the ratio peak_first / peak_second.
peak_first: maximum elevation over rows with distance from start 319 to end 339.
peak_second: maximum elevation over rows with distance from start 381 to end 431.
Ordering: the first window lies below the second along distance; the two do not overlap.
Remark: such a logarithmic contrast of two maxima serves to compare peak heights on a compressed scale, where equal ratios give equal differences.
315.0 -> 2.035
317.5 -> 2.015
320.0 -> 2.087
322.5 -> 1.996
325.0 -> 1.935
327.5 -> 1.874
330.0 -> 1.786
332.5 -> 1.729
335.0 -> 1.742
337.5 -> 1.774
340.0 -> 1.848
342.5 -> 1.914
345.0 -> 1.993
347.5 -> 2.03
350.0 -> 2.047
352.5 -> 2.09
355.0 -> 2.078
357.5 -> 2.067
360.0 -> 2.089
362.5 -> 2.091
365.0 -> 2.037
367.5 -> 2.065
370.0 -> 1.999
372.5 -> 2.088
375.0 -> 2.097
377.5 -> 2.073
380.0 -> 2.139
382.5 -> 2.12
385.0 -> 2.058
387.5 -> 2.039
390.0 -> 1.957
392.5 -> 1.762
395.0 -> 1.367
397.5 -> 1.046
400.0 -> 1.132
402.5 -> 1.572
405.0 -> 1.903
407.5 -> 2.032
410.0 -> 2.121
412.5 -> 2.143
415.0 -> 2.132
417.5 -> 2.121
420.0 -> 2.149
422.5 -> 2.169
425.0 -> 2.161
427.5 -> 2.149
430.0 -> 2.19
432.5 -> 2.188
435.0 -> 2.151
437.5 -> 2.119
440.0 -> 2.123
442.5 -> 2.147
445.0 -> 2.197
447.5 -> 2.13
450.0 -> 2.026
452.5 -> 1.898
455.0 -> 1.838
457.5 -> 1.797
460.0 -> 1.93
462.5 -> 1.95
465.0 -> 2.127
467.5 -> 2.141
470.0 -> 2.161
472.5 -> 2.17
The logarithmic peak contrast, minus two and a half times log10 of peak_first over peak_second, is 0.052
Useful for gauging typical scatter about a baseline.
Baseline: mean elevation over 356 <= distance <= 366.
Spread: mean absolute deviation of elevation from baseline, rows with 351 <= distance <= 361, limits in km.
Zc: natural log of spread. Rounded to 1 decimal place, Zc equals -4.4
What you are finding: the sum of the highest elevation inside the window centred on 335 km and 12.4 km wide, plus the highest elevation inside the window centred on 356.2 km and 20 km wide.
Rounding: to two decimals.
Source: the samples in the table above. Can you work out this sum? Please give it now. 3.94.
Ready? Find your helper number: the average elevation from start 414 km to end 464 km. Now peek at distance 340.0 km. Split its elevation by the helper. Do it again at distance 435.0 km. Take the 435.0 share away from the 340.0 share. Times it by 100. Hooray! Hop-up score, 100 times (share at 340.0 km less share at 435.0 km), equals -15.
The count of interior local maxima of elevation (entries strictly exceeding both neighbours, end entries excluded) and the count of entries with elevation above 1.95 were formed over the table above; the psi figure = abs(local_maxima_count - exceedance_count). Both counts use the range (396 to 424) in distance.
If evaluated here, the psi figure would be 6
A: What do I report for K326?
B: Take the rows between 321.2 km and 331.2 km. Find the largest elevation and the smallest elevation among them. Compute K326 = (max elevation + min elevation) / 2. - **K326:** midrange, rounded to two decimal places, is 1.89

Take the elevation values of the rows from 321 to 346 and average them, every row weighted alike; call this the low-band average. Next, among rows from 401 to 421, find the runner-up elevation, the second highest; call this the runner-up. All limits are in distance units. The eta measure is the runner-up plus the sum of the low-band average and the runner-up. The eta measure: 6.15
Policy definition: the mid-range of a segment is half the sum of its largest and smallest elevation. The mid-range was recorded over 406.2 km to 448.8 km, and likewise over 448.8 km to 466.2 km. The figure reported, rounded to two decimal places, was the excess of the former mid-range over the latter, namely 0.15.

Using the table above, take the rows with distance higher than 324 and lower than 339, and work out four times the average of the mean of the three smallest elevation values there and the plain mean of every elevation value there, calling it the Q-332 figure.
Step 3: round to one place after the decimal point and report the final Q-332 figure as 7.1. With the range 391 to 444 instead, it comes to 6.3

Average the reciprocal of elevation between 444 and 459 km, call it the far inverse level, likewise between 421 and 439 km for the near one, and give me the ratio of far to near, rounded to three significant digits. 1.10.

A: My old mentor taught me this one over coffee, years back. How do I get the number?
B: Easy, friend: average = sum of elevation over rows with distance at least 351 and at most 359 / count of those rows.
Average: 2.1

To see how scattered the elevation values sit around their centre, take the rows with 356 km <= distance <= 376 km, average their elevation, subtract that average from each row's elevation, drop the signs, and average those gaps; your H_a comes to 0.025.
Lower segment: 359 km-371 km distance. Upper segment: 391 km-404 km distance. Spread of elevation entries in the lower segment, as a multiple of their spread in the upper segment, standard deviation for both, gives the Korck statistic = 0.1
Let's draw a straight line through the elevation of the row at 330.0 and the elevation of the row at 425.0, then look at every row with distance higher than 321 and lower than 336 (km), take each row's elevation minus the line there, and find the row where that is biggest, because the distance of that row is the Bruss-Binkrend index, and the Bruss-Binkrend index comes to 322.5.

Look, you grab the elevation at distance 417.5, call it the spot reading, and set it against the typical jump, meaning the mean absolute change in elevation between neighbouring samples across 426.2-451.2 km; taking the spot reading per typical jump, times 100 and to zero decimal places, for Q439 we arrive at 5288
